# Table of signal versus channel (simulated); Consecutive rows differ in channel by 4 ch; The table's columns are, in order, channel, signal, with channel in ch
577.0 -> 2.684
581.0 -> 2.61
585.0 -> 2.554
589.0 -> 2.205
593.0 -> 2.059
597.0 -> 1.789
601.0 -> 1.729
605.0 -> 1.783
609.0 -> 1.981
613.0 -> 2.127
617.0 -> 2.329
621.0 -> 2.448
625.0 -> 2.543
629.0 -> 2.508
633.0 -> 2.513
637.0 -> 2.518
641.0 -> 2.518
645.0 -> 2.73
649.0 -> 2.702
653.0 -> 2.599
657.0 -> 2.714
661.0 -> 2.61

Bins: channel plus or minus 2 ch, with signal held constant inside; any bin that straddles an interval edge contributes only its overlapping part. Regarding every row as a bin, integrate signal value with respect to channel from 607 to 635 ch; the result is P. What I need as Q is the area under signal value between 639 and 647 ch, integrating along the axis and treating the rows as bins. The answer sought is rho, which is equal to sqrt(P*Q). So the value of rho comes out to 37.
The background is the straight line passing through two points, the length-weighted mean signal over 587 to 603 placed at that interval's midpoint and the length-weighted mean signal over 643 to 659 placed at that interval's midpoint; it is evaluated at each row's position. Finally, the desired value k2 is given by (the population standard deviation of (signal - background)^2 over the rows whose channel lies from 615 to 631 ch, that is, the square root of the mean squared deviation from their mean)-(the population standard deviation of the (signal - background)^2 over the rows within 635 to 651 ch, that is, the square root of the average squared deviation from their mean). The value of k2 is 0.006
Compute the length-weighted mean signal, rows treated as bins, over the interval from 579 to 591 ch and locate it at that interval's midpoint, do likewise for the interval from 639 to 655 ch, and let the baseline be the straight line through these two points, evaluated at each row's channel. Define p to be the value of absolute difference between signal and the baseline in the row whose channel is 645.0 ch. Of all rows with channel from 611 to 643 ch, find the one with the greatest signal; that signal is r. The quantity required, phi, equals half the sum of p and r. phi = 1.32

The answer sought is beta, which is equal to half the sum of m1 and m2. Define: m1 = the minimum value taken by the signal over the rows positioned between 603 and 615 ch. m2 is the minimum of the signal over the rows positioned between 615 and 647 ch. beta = 2.06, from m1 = 1.783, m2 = 2.329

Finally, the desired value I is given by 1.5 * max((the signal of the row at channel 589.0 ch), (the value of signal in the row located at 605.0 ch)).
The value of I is 3.3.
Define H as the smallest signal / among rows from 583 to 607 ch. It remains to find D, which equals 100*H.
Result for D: 173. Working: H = 1.729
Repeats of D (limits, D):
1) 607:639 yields 198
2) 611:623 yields 213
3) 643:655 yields 260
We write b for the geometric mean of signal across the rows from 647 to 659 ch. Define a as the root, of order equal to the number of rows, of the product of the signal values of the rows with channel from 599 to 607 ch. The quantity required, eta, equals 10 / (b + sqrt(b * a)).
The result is 2.07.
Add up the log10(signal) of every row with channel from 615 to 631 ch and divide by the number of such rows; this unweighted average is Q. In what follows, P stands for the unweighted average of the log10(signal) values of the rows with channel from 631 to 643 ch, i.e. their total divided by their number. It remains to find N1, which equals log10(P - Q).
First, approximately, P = 0.401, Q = 0.39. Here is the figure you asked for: -1.97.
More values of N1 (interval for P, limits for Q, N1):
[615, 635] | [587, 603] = -0.98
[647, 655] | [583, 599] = -1.03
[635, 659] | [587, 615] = -0.88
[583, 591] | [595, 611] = -0.94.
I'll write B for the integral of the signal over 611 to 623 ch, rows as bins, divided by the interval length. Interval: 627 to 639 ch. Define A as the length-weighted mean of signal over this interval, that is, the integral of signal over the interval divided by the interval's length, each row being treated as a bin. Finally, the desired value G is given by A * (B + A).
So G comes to 12.1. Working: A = 2.51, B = 2.3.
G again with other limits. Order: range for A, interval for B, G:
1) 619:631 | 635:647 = 12.7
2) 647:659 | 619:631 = 13.8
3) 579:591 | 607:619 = 11.3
